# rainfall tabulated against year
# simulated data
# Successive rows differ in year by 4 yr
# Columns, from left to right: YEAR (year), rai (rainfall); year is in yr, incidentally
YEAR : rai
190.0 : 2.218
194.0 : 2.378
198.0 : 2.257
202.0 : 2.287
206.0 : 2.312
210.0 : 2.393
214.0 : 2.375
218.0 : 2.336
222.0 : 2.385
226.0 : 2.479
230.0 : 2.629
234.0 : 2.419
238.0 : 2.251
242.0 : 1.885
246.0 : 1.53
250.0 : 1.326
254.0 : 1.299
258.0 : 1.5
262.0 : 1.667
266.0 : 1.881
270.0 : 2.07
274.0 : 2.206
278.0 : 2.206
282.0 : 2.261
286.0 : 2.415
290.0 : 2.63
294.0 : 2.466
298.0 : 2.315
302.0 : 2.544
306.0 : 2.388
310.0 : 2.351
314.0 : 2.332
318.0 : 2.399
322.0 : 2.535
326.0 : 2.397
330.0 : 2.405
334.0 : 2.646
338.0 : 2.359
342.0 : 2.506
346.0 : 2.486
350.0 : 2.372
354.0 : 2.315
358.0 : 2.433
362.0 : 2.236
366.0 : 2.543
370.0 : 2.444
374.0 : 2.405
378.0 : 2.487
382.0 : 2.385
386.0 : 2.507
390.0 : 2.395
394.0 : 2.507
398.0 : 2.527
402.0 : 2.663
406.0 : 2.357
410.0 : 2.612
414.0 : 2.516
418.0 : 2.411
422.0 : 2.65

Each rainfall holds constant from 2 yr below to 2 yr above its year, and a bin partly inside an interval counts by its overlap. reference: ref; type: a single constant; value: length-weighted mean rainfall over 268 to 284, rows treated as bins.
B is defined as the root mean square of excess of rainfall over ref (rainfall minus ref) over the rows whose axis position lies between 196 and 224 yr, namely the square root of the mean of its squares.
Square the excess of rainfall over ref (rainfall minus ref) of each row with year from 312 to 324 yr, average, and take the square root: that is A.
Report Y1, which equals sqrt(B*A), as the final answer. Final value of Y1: 0.20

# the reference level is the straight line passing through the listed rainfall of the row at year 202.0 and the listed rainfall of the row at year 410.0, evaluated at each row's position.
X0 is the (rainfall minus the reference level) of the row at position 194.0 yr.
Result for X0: 0.10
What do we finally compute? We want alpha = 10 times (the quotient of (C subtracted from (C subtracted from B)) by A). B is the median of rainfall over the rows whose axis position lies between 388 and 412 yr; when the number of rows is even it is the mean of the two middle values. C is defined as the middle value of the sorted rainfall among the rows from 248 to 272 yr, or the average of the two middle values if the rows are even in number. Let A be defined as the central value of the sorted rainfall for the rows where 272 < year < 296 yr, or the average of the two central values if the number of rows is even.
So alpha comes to -3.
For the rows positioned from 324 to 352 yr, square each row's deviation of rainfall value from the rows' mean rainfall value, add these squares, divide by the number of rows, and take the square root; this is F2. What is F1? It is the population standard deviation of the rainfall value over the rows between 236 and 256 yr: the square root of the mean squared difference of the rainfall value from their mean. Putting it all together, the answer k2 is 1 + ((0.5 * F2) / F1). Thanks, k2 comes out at 1.1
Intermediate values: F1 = 0.36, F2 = 0.094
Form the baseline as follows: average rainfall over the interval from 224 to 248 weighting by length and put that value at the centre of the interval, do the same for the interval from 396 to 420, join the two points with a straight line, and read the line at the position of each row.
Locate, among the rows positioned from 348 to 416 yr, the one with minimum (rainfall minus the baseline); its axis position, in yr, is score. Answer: 362.0 yr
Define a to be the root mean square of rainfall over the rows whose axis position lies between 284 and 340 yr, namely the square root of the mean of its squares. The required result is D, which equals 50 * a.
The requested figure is 122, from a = 2.444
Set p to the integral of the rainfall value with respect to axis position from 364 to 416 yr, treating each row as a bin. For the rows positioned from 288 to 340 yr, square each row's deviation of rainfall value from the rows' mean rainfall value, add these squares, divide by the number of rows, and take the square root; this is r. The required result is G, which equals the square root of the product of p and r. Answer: 3.7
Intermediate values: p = 129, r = 0.107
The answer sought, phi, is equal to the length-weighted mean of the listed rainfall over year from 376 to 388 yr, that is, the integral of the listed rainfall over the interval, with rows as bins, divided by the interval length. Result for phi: 2.46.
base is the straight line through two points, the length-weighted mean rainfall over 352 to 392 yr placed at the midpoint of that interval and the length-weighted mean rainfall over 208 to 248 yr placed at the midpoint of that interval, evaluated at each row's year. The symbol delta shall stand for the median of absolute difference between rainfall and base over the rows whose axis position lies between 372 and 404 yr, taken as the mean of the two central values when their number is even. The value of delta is 0.07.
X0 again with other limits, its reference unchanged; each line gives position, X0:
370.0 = -0.11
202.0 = 0.00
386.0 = -0.07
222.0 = 0.07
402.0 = 0.06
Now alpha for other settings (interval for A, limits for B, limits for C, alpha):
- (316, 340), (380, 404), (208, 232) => -9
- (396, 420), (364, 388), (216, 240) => -9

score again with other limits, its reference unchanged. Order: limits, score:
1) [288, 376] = 362.0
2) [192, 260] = 254.0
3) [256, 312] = 258.0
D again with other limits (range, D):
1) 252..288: 99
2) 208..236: 122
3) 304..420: 122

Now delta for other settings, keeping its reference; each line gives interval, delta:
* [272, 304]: 0.11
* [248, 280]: 0.53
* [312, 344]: 0.04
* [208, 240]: 0.13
